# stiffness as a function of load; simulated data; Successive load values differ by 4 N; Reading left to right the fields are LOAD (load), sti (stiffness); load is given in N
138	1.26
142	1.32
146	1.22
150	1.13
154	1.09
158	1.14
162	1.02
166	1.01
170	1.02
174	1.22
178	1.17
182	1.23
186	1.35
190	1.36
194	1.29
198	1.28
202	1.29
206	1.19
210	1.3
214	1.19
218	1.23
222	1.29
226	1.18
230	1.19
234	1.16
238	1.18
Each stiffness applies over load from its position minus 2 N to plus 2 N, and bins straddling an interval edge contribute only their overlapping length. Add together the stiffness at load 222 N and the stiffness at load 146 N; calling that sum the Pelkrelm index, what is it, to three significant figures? 2.51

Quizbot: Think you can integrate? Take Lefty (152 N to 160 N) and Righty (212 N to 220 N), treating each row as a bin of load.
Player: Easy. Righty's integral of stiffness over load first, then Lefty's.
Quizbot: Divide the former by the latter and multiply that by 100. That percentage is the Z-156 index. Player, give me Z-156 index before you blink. 109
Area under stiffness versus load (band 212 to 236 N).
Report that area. 29.0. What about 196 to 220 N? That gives 29.9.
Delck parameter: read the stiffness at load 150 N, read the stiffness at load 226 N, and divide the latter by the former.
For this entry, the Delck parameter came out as 1.04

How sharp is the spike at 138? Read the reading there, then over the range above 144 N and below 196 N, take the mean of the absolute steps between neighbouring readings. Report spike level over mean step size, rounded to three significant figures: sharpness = 18.2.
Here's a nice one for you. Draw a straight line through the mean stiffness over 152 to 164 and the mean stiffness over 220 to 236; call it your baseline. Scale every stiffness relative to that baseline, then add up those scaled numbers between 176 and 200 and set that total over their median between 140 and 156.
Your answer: 6.1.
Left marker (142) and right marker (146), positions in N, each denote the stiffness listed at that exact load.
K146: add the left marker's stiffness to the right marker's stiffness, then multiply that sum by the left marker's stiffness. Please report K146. 3.35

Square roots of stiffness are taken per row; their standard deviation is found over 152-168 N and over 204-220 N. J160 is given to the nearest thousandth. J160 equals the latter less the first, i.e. -0.006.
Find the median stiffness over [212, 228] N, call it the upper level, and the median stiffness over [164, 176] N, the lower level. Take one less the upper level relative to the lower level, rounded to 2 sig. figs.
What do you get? -0.19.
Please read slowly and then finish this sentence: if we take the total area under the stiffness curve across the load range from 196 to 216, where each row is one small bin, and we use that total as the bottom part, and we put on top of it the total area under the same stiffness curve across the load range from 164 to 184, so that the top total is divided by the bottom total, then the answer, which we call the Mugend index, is 0.90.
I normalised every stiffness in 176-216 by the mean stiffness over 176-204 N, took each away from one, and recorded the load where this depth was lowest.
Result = 190 N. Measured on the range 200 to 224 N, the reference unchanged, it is 210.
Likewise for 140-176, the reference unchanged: 142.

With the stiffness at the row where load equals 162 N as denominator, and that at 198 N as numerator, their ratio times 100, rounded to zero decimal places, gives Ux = 125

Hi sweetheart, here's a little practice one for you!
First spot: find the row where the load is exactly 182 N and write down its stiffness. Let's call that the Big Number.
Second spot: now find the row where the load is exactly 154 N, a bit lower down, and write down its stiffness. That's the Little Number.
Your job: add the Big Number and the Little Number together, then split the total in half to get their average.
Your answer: 1.16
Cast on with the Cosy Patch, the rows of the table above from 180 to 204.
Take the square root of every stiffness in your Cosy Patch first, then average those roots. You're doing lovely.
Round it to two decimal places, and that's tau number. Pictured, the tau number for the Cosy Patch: 1.14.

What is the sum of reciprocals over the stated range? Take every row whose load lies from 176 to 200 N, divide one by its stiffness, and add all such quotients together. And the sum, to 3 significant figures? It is 4.70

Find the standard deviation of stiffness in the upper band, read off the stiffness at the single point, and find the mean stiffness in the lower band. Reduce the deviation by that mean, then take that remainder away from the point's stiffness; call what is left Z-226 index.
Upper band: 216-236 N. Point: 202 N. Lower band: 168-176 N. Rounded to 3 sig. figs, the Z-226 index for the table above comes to 2.36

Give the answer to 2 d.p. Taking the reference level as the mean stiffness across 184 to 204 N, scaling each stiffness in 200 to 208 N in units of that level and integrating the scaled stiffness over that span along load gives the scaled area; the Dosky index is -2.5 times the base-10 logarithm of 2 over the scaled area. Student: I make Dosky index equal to 1.44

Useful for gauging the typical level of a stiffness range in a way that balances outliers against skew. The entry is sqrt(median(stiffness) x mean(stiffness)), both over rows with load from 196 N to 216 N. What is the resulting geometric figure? 1.26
